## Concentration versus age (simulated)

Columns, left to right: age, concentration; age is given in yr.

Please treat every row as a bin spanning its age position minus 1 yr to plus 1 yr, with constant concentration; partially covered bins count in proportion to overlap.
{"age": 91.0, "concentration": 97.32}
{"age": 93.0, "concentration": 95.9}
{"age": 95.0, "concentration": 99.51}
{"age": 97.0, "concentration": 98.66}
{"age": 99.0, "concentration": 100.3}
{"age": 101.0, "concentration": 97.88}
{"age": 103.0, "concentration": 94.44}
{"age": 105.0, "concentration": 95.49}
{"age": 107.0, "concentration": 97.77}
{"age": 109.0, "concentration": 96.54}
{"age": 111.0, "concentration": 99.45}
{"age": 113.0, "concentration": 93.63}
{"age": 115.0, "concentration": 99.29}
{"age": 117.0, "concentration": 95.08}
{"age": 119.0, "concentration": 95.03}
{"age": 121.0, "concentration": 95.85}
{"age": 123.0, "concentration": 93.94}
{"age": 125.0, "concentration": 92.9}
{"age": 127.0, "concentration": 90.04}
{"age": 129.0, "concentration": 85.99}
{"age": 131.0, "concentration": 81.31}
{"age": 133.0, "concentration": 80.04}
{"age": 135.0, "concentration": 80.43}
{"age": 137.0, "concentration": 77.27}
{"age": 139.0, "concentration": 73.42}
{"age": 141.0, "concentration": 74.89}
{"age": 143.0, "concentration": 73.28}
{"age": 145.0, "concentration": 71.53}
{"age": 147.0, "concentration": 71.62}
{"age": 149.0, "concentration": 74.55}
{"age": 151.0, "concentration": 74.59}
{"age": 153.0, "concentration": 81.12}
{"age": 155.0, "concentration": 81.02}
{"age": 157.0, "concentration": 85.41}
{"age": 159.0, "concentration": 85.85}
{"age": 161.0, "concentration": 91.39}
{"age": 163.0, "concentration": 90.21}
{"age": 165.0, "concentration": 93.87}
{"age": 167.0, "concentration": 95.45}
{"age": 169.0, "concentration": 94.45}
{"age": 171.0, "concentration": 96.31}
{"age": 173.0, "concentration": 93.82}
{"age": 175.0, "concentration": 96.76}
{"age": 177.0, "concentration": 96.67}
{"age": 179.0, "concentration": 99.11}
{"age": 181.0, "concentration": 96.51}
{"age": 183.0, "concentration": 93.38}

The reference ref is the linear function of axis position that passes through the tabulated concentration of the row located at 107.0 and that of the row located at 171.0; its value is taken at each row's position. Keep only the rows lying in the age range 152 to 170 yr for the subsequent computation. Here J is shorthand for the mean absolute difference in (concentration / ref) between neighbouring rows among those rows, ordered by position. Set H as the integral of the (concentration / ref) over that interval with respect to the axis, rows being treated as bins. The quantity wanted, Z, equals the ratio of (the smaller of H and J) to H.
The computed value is 0.0014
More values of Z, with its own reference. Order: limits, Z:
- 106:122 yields 0.0019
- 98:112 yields 0.0016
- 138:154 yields 0.0017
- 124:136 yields 0.0026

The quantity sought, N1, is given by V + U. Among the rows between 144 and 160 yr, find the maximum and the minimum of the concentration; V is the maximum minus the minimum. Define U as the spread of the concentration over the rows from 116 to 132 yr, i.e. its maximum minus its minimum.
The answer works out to 28.9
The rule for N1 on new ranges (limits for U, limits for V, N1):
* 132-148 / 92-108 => 14.8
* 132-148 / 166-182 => 14.2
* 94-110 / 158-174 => 16.3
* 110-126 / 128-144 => 19.3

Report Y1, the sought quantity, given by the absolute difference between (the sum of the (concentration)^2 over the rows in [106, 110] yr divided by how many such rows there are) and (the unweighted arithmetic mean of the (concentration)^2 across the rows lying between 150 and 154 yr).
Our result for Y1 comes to 3367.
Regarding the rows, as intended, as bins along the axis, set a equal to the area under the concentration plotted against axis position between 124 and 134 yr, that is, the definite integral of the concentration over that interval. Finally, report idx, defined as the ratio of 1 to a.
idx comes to 0.0012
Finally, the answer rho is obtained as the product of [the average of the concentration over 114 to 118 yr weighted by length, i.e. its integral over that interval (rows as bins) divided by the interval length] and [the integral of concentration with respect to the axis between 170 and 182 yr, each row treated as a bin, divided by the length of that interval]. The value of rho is 9381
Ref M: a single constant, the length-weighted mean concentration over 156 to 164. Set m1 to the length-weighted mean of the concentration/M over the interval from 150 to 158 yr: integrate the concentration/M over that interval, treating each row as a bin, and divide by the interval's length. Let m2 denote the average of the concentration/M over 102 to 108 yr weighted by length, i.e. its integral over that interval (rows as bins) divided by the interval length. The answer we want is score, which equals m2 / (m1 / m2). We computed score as 1.29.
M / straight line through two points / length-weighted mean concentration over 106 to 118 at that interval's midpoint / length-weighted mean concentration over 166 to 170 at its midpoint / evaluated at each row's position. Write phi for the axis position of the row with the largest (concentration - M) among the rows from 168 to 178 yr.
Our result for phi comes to 175.0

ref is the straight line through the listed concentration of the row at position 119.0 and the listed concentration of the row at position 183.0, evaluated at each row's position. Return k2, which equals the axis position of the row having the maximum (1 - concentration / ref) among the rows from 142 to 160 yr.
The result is 145.0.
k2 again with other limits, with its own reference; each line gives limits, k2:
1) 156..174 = 157.0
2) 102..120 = 113.0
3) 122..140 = 139.0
